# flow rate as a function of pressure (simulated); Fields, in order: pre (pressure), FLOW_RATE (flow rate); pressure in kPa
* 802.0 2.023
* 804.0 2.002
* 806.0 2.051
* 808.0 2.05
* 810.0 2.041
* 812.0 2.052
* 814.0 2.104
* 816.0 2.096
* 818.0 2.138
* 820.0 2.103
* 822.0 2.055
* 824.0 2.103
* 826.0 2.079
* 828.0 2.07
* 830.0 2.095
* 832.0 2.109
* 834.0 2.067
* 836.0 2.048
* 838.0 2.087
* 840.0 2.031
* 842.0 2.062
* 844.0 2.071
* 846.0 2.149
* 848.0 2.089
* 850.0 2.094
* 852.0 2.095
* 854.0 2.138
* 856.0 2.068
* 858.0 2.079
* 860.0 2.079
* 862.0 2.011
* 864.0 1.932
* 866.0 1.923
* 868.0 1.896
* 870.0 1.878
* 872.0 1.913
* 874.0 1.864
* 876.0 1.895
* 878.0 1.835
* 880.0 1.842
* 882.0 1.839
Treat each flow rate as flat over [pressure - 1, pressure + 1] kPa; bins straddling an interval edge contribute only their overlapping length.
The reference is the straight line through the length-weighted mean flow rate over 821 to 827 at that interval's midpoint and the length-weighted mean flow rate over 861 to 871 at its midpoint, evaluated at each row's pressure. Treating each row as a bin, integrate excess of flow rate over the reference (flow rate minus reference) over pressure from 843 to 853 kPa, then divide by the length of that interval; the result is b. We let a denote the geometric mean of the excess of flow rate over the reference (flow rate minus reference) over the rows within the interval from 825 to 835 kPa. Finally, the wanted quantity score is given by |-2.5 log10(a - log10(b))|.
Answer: 0.0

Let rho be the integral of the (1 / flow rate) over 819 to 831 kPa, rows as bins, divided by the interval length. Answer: 0.480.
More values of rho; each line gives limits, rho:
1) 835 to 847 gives 0.482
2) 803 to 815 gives 0.488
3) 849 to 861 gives 0.478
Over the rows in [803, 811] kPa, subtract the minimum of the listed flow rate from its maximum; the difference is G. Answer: 0.049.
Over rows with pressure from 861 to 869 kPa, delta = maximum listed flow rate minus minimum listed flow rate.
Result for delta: 0.115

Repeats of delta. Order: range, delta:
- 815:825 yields 0.083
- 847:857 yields 0.070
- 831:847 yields 0.118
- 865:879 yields 0.088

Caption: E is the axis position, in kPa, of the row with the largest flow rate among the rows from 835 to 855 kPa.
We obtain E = 846.0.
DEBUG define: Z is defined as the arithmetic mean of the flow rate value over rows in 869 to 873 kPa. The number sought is 1.90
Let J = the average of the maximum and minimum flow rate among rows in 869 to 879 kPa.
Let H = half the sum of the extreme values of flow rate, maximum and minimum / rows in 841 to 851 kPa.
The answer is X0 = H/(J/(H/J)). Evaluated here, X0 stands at 1.26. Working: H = 2.11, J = 1.87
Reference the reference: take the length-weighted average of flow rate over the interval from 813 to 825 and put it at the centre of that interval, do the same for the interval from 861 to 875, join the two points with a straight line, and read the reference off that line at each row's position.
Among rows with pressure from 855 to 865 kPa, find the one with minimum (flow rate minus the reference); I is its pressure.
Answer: 864.0 kPa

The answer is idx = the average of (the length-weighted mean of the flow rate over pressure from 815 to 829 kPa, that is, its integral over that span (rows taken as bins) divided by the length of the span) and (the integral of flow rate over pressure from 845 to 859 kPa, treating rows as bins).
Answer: 15.76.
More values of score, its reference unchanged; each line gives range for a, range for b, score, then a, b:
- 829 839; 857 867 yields 0.2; 0.03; 0.062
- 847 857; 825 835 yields 0.6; 0.12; 0.027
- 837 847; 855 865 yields 0.1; 0.05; 0.084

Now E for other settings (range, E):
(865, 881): 866.0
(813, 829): 818.0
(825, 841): 832.0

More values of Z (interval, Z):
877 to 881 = 1.84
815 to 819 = 2.12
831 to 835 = 2.09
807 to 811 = 2.05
